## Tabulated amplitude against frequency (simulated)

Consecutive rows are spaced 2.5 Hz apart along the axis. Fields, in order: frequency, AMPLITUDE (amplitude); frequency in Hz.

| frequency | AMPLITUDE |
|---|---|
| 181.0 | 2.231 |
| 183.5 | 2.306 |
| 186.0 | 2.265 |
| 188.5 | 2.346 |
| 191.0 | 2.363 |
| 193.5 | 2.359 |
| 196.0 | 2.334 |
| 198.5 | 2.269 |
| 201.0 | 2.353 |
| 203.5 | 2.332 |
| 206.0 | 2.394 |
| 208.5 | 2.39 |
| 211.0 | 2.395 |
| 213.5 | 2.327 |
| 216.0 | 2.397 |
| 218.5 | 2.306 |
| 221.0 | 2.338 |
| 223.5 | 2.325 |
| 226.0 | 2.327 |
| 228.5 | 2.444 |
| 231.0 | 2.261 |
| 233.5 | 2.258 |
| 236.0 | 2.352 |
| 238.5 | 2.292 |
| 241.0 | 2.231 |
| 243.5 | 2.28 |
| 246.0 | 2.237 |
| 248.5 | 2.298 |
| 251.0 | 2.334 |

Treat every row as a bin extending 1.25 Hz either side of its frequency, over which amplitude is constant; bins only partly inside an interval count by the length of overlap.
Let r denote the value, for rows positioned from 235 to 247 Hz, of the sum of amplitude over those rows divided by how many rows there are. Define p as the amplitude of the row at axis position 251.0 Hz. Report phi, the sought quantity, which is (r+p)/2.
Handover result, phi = 2.31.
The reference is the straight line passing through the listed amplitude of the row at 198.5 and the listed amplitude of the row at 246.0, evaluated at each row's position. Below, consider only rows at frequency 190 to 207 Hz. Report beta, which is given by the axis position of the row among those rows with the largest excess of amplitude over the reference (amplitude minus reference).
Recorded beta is 206.0 Hz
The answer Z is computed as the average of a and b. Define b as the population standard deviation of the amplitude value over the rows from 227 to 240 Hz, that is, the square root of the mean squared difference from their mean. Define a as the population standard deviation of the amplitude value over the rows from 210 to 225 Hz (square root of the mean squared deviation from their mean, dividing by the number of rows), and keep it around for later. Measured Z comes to 0.0526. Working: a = 0.035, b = 0.07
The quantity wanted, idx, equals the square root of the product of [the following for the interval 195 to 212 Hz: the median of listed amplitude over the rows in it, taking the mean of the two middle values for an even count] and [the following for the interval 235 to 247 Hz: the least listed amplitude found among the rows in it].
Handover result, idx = 2.29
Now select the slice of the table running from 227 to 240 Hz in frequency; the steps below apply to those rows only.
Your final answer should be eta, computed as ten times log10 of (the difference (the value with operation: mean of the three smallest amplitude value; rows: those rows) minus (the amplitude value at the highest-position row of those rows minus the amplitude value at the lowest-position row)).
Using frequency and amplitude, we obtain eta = 3.84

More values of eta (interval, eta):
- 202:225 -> 3.67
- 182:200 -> 3.65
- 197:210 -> 3.42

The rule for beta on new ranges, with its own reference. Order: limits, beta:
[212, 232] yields 228.5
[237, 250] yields 248.5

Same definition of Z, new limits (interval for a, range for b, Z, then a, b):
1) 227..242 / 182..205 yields 0.0536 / 0.072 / 0.04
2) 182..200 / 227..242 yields 0.0551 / 0.038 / 0.07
